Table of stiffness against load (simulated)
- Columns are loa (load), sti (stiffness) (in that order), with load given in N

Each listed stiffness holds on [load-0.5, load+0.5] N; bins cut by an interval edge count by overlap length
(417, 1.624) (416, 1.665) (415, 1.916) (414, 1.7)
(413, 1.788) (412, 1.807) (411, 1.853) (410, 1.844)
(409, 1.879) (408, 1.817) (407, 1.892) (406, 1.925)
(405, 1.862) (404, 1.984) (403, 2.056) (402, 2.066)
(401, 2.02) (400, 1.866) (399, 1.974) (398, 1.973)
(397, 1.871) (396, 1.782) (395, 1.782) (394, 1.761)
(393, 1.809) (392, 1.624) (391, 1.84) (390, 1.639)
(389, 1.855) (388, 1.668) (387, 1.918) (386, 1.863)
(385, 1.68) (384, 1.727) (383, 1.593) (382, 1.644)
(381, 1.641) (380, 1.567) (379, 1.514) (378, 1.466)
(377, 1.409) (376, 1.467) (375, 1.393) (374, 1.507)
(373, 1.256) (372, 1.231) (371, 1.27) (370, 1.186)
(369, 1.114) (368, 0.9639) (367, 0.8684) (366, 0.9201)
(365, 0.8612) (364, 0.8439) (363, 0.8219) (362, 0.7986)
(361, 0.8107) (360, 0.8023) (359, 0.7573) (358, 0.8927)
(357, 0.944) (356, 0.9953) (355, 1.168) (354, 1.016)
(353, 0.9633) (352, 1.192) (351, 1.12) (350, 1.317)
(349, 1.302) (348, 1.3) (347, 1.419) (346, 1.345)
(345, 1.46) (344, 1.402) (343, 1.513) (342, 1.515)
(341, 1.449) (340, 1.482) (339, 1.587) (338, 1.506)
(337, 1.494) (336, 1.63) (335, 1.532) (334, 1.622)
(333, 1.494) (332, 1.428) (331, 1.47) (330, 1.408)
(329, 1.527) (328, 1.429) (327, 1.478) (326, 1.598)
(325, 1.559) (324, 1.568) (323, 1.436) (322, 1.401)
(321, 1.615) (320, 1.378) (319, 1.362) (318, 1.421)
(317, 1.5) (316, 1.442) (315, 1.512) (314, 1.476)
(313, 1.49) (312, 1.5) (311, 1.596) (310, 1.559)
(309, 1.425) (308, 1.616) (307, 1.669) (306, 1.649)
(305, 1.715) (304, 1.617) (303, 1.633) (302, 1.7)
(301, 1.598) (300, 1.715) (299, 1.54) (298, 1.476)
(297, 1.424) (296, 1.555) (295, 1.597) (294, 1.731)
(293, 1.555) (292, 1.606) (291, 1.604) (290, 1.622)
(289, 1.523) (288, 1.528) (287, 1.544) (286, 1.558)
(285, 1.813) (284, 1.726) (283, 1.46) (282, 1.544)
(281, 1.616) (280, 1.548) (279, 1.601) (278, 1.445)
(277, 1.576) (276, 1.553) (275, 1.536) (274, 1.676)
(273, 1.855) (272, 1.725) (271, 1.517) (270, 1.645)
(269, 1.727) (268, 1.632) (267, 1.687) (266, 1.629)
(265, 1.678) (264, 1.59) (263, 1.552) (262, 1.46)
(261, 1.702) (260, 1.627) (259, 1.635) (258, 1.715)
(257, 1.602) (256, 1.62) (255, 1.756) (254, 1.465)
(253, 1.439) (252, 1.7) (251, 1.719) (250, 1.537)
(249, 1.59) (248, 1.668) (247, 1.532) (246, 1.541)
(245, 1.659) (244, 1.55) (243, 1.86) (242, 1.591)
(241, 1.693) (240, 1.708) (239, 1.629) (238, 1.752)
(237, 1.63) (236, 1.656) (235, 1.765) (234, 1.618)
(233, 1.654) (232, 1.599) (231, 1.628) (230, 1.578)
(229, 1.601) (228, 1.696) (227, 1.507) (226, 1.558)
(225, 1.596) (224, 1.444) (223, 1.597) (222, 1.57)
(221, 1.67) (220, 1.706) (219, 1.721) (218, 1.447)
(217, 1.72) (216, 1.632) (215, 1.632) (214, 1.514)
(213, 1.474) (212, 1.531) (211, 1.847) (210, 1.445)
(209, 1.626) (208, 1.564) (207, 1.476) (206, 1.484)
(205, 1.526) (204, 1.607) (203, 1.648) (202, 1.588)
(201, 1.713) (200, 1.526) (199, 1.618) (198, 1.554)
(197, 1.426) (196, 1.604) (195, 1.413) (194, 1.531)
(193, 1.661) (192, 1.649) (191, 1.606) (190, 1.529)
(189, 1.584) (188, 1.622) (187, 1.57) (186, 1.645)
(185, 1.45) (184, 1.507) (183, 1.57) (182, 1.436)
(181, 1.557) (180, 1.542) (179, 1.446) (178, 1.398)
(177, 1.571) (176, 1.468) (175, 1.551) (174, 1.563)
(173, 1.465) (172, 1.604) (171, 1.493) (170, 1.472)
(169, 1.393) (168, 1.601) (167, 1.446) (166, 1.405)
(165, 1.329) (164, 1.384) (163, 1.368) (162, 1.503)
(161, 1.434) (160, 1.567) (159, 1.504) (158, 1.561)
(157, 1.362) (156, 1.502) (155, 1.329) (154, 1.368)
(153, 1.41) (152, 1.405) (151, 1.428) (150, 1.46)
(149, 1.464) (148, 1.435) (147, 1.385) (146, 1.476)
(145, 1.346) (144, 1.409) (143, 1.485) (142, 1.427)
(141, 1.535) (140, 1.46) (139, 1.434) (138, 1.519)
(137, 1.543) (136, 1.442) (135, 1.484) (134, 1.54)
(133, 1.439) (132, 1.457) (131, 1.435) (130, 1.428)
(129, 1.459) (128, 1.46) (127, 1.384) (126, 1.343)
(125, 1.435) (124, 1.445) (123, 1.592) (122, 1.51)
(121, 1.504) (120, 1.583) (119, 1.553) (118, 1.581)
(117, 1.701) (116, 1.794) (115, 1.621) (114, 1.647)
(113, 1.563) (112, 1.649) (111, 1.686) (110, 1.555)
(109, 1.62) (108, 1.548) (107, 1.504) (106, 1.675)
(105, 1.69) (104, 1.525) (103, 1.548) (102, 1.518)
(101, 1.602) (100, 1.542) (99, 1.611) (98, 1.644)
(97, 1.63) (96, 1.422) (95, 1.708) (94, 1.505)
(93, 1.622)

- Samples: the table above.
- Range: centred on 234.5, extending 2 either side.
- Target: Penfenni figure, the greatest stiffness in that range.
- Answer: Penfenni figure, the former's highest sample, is 1.765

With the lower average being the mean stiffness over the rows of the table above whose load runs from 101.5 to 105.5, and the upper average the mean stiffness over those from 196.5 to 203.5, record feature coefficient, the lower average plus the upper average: 3.15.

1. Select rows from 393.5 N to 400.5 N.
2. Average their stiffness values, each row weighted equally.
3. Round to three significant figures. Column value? 1.86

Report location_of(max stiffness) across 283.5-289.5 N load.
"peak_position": 285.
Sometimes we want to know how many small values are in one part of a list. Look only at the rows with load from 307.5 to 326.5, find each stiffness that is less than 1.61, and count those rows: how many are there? 17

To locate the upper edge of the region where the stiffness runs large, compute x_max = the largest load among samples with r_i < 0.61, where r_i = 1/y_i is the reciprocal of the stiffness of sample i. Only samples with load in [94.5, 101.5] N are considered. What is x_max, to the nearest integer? 98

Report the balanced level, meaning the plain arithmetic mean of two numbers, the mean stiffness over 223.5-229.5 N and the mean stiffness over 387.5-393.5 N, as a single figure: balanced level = 1.65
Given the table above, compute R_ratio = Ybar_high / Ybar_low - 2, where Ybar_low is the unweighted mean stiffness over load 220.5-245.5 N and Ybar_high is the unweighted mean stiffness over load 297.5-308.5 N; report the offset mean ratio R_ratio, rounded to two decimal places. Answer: -1.00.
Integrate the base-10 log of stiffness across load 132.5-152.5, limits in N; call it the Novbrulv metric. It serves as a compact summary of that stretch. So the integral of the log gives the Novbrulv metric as 3.3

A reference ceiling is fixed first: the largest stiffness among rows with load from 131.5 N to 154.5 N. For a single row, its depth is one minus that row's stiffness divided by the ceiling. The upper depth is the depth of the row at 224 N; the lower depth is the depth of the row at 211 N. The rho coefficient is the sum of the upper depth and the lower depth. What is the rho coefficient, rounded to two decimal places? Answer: -0.13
